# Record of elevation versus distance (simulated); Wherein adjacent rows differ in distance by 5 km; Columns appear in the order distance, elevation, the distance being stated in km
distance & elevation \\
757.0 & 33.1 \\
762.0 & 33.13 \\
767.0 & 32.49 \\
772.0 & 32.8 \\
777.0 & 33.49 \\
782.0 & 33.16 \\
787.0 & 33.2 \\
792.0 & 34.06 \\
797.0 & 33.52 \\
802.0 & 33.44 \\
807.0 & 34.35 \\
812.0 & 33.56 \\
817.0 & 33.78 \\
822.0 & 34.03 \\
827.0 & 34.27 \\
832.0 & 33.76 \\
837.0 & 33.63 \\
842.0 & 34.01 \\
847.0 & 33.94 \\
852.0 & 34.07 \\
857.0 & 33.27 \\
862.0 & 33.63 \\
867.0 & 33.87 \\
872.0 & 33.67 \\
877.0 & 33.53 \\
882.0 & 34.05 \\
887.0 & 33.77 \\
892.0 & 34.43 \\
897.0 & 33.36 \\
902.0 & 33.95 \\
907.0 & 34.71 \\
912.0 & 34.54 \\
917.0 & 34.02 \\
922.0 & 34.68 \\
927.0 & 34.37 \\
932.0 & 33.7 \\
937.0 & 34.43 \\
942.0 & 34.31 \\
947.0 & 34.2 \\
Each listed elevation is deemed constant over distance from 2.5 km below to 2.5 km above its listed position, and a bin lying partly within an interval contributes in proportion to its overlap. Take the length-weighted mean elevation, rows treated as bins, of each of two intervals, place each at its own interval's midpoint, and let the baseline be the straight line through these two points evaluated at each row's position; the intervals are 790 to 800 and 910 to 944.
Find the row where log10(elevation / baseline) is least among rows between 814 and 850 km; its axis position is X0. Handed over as 837.0 km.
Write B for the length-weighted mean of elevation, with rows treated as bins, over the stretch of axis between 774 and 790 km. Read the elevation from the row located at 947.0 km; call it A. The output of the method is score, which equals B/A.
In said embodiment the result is 0.97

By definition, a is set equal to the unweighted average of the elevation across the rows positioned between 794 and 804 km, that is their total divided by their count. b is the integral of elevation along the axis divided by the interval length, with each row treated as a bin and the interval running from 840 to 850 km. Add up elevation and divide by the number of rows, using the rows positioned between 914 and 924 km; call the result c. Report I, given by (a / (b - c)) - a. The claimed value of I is -123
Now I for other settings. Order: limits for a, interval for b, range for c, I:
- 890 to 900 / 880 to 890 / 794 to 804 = 42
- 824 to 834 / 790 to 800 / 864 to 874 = -3126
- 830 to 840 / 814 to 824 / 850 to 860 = 126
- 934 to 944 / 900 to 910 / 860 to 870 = 22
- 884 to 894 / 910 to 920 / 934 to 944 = -445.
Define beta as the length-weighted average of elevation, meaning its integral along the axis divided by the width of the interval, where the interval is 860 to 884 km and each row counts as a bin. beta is 33.7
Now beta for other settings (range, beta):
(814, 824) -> 33.9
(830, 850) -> 33.8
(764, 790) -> 33.0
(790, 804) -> 33.7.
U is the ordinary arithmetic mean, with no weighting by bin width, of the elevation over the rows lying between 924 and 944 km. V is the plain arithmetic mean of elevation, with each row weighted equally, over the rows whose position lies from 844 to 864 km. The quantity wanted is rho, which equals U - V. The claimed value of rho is 0.5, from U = 34.2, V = 33.7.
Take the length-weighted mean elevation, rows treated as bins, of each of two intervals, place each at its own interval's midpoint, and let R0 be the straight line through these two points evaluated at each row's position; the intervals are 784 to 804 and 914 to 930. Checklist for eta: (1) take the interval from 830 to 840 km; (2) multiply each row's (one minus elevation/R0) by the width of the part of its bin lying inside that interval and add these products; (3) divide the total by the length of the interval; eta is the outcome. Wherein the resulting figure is 0.003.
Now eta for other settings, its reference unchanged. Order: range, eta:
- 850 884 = 0.008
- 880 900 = 0.007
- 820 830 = -0.012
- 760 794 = 0.008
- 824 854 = -0.004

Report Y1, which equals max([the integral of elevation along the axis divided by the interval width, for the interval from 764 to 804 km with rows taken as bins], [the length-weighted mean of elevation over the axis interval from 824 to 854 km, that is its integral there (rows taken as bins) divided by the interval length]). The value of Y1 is 33.9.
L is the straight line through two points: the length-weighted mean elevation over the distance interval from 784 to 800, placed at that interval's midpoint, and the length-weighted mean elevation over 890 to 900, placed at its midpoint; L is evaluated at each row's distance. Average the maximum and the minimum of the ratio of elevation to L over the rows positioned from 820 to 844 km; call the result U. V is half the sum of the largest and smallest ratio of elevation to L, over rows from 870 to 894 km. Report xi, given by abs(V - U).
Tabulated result 0.004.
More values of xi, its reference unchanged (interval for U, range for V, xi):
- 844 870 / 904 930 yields 0.016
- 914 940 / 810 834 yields 0.001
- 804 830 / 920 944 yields 0.003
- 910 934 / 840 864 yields 0.009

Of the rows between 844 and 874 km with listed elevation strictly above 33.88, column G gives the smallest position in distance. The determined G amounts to 847.0 km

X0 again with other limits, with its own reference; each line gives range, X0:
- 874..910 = 897.0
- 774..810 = 782.0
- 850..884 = 857.0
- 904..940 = 932.0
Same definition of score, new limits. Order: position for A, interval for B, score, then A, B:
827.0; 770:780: 0.97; 34.27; 33.2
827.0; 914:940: 1.00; 34.27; 34.2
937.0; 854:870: 0.98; 34.43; 33.6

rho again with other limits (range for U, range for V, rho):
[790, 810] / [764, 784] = 0.9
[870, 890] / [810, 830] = -0.2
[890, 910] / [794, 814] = 0.4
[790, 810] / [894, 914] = -0.3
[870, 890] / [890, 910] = -0.4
